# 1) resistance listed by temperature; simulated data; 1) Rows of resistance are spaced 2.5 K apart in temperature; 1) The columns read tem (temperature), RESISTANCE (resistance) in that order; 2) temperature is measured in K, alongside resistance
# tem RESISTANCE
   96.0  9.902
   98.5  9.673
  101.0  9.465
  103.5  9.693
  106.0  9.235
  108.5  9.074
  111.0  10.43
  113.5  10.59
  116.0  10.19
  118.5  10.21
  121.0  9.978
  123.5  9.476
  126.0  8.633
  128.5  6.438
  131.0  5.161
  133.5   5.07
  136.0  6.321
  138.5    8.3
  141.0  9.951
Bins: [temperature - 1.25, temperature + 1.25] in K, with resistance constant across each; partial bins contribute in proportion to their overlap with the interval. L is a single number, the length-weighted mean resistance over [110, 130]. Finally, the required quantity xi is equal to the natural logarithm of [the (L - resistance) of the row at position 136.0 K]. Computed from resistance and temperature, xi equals 1.13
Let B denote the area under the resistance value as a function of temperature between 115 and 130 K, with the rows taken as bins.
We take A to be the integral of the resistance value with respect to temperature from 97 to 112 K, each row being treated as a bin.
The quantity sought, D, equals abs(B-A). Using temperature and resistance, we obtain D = 8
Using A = 144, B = 136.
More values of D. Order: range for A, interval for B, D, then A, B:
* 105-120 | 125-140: 49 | 150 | 100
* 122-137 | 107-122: 47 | 104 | 151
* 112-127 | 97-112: 4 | 148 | 144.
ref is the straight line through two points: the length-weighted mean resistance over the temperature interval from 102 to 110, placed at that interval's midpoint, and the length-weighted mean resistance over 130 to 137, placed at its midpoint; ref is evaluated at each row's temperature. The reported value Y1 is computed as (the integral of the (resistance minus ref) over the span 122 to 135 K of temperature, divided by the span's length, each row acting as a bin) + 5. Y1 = 5.8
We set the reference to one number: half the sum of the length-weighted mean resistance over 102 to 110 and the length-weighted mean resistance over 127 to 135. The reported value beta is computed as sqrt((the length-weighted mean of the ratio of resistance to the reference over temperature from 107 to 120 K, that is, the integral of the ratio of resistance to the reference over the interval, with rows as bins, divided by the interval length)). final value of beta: 1.16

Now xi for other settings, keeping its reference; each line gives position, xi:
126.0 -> -0.23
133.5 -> 1.47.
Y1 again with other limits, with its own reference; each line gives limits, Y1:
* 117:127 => 7.5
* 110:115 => 7.0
